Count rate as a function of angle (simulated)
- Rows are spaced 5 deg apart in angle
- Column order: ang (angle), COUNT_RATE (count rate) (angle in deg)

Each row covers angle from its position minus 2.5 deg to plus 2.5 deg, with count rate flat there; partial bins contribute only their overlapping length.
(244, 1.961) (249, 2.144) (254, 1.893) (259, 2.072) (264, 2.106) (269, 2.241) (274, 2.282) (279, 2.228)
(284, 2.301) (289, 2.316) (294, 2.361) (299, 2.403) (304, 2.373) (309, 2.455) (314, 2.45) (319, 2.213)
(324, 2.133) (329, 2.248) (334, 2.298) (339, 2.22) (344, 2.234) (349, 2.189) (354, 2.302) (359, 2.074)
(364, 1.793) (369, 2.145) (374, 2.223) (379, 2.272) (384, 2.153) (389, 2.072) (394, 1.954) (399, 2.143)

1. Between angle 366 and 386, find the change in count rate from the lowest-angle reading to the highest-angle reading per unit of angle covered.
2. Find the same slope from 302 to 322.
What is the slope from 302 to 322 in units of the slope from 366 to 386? -20.0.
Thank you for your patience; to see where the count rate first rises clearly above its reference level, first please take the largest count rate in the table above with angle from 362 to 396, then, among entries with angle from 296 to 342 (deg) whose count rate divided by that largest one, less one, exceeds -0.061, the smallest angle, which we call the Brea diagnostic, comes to 299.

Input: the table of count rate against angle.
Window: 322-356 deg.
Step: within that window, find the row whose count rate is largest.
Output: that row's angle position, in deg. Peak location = 354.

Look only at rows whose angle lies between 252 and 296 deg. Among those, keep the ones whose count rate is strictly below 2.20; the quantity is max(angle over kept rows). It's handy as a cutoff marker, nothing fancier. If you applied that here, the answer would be 264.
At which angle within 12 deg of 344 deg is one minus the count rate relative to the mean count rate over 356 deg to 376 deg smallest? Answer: 354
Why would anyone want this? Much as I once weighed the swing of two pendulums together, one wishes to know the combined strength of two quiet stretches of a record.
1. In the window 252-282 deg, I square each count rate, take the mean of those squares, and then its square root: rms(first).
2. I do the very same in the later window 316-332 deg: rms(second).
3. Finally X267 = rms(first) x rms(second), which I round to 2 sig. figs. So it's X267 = 4.7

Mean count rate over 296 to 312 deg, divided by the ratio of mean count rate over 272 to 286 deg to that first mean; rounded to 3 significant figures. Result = 2.56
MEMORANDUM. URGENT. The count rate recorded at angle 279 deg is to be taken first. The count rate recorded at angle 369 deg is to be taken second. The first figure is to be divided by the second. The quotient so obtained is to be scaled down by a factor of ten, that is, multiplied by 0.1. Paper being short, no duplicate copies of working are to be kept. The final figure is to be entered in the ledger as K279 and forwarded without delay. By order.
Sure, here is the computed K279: 0.104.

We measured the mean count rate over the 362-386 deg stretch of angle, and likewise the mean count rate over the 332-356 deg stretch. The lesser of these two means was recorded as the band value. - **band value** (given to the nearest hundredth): 2.12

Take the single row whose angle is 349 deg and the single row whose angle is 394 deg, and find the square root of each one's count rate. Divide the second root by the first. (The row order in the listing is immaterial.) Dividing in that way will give 0.94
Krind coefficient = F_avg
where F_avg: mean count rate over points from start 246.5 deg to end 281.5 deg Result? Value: 2.14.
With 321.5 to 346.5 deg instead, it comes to 2.23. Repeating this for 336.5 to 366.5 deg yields 2.14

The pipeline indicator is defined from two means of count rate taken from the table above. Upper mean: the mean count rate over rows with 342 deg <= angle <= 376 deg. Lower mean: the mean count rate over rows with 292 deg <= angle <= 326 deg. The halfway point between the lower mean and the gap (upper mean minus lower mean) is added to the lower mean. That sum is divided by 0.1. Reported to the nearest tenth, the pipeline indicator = 34.1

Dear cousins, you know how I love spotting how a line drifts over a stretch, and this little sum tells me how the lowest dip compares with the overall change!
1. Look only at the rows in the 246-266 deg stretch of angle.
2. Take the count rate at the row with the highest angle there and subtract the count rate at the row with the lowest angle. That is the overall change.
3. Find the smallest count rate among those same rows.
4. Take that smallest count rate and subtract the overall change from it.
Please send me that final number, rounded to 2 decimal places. 1.93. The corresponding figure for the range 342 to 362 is 2.23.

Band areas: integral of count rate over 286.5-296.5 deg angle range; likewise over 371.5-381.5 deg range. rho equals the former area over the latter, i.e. 1.04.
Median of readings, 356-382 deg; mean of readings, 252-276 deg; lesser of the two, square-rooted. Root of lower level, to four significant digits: 1.456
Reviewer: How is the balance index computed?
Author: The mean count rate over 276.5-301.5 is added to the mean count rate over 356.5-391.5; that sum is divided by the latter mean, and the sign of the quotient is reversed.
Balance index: -2.10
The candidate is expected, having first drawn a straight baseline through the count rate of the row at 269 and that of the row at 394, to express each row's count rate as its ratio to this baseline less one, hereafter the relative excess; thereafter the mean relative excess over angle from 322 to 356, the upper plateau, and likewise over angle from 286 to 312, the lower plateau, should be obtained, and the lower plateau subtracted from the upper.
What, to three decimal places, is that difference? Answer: -0.023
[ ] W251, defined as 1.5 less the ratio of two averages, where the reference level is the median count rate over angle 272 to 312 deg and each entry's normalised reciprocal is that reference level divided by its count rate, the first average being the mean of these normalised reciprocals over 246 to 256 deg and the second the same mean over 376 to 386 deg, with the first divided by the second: 0.40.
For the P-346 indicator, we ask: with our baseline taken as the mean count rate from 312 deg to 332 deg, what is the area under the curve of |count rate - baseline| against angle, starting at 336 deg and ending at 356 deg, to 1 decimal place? 0.9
